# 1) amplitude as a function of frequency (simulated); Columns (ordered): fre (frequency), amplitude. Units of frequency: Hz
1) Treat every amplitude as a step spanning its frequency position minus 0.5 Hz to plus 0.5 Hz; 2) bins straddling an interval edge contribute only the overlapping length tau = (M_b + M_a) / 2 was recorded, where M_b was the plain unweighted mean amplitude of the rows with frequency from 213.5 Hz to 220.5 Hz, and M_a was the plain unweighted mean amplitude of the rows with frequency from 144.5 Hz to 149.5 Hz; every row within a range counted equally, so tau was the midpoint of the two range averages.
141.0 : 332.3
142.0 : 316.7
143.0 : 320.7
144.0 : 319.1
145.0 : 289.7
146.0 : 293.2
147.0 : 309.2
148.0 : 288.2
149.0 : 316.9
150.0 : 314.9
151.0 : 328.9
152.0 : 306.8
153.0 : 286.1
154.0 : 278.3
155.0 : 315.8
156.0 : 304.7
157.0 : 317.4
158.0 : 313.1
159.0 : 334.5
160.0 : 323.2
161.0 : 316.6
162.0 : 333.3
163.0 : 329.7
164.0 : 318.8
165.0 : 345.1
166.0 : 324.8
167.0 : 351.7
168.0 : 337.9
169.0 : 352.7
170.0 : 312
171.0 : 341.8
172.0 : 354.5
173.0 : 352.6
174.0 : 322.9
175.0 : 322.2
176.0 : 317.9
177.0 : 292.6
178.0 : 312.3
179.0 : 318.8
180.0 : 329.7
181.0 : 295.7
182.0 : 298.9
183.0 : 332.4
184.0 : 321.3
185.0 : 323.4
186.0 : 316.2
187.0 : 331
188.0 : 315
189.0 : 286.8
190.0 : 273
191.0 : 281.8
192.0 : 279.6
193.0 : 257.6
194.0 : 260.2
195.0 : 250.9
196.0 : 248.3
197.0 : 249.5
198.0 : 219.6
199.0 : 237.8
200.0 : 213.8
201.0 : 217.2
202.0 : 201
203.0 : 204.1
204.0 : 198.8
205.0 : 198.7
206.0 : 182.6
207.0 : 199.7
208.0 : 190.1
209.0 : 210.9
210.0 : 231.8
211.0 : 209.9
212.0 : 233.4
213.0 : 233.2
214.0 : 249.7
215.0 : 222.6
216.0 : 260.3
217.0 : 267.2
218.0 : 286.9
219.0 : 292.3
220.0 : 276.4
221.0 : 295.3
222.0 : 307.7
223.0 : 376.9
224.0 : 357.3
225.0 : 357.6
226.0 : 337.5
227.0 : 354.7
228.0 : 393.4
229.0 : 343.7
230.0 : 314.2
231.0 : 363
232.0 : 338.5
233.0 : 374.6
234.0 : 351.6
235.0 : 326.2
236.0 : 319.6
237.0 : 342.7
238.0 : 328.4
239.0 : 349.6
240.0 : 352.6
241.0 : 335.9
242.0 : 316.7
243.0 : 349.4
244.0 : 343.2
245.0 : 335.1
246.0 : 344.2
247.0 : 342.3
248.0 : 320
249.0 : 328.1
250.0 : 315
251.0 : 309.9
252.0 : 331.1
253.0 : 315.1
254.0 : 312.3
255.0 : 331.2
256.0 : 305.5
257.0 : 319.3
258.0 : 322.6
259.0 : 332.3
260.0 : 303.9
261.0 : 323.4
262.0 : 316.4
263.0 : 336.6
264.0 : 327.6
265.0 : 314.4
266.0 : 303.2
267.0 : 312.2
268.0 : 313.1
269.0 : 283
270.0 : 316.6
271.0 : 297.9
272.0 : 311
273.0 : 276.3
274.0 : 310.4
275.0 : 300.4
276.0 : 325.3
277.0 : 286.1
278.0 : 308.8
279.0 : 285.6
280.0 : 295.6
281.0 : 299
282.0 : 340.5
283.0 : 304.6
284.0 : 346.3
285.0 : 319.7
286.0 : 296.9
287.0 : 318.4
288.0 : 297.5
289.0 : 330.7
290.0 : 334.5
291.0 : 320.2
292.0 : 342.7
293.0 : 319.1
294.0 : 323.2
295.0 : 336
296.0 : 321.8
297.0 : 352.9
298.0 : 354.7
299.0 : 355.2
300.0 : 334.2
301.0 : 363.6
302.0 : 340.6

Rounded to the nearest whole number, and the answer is 282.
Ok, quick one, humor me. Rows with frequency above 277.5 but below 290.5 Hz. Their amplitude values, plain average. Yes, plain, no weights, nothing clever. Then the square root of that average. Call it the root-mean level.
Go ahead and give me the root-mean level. 17.7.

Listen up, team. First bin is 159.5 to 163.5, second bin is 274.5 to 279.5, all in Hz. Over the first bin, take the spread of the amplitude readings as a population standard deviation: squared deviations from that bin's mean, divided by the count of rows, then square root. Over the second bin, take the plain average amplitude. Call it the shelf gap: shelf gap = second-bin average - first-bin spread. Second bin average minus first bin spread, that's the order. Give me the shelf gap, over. 295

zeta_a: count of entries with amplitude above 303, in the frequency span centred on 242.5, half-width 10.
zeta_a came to 20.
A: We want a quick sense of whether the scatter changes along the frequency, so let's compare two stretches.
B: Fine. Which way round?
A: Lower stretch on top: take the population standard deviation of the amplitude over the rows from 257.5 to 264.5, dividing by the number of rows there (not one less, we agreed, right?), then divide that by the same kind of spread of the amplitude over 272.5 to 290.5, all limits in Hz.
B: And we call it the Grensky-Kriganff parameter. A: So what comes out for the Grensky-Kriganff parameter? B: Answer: 0.5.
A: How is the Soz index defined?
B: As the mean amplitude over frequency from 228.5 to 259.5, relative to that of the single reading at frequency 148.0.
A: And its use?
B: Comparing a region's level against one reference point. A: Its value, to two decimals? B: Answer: 1.15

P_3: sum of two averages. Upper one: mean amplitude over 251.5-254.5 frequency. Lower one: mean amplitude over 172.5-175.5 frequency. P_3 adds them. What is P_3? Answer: 652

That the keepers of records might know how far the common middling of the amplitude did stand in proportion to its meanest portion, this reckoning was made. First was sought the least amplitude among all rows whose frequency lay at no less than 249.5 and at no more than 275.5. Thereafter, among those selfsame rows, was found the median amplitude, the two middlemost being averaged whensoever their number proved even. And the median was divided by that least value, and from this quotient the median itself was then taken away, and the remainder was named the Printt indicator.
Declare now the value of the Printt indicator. -313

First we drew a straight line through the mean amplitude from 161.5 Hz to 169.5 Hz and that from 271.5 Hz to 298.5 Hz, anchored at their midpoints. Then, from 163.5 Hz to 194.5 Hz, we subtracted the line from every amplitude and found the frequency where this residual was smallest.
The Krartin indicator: 193.0 Hz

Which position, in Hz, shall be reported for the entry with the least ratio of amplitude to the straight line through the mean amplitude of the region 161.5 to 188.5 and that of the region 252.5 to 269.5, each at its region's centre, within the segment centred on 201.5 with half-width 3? 204.0 Hz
